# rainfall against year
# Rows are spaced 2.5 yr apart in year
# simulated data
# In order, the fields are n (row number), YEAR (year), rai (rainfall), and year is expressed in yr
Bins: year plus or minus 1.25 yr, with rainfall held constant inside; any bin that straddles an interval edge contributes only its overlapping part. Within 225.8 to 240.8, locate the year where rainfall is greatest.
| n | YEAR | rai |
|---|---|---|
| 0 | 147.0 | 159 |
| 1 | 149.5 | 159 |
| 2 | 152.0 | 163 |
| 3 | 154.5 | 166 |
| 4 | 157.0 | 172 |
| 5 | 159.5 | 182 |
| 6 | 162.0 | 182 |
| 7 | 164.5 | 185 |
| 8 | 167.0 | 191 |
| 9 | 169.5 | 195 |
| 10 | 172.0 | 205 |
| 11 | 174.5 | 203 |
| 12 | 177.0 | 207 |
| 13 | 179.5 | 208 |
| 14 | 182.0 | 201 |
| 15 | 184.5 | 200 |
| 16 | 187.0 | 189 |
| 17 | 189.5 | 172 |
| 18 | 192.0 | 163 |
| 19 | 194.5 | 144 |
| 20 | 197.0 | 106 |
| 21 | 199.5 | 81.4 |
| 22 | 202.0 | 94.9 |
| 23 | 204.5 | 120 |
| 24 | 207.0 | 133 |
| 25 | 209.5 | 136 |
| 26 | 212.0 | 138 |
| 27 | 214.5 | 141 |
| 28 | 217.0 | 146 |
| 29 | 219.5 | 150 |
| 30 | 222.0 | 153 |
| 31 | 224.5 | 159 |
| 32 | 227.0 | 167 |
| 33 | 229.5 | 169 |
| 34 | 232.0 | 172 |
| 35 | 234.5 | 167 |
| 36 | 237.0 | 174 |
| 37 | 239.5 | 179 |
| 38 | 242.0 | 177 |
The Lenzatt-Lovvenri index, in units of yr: 239.5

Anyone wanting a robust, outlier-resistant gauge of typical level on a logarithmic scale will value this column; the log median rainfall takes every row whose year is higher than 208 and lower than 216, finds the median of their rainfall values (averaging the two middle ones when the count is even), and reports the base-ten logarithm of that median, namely 2.14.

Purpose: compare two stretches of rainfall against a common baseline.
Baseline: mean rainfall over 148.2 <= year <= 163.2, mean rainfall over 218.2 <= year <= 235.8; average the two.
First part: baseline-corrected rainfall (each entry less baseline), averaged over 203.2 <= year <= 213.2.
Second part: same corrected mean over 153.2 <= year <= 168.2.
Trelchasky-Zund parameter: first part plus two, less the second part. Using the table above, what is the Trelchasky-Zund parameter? -46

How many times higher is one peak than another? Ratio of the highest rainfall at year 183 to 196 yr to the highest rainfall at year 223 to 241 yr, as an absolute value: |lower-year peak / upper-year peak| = 1.12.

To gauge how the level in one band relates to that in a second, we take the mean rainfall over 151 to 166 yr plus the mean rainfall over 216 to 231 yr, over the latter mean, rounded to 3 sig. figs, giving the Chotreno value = 2.11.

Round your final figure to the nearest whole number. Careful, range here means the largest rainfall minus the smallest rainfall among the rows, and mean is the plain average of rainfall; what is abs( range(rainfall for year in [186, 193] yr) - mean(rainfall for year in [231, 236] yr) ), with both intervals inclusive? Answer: 144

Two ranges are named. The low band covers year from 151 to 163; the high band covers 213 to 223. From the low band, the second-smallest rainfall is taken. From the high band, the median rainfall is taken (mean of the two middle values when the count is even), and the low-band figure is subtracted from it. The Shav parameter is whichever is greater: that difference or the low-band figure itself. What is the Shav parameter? 166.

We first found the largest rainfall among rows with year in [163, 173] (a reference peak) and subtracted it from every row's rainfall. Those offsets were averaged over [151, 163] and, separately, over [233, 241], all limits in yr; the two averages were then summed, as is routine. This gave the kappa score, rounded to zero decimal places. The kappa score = -64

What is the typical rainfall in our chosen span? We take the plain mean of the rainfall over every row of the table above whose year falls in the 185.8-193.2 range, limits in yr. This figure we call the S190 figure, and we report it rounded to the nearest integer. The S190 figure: 175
